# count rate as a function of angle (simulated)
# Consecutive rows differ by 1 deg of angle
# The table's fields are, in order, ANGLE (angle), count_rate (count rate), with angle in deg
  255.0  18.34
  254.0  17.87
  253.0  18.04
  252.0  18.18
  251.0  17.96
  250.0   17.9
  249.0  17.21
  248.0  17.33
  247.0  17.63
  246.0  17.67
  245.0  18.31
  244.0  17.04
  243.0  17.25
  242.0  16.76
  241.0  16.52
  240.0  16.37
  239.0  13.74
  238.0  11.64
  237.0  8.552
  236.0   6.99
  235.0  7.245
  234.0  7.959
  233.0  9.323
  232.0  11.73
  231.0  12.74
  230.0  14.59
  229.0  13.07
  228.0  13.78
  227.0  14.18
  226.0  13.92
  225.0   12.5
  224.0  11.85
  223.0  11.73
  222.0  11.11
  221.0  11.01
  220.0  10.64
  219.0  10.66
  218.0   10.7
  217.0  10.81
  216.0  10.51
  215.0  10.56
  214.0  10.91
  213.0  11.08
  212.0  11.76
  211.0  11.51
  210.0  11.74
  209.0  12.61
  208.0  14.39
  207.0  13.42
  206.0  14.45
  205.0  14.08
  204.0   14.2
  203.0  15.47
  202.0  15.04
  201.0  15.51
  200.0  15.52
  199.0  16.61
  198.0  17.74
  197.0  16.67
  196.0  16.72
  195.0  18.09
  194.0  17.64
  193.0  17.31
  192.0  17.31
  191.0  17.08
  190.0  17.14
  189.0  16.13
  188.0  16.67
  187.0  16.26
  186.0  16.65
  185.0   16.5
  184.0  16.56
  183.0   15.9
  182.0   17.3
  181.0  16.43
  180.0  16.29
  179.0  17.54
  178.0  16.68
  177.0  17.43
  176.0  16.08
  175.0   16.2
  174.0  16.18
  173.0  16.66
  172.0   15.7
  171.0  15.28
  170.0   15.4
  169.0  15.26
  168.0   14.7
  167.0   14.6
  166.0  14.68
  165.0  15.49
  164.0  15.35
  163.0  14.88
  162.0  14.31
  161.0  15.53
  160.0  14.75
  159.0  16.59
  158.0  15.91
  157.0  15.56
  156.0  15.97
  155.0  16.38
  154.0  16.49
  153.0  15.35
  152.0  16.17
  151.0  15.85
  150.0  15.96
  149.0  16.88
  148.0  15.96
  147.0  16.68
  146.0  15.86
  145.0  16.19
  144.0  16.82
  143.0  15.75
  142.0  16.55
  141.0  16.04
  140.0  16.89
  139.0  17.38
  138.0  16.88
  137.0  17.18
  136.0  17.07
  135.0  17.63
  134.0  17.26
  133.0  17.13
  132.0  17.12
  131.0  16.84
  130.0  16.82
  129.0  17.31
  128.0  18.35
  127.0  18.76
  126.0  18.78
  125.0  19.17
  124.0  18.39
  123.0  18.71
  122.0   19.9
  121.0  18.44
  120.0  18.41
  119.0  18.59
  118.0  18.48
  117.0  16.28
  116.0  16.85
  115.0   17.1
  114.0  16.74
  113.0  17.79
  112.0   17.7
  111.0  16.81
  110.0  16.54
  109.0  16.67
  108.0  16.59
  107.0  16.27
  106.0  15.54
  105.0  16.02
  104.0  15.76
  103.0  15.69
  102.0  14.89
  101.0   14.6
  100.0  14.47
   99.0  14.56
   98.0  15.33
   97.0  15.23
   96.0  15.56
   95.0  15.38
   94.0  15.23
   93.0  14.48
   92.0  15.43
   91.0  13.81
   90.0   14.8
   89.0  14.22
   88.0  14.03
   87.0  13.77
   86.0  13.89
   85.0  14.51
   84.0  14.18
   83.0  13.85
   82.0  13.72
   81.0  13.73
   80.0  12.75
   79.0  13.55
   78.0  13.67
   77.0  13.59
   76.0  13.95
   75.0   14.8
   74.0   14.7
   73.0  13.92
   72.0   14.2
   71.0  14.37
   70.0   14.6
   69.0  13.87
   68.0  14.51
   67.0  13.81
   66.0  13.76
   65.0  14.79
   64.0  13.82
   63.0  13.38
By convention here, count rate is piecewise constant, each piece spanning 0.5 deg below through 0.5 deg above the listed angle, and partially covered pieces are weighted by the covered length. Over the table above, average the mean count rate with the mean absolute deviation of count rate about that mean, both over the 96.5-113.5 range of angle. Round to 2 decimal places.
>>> 8.37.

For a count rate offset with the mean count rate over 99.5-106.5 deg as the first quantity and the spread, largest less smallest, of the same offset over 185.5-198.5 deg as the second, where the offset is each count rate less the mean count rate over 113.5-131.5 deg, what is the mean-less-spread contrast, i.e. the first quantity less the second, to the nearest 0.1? -4.7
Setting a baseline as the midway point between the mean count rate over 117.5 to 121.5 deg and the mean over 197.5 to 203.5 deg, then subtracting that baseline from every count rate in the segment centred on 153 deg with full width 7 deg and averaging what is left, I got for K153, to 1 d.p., -1.2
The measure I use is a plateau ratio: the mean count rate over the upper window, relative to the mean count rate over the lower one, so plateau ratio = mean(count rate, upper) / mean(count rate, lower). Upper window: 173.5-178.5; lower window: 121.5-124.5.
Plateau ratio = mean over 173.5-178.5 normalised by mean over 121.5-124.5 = 0.87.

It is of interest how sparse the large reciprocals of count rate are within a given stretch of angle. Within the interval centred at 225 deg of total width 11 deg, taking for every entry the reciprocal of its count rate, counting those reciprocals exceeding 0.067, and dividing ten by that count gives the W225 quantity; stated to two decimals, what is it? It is 0.91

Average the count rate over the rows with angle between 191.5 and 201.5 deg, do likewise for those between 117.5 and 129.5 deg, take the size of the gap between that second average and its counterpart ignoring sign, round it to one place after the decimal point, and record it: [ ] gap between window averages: 1.7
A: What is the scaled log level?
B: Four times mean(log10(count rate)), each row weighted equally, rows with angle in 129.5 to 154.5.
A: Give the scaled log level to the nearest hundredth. 4.88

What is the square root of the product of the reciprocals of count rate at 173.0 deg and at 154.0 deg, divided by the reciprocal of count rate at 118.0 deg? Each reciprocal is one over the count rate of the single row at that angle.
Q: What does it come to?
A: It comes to 1.11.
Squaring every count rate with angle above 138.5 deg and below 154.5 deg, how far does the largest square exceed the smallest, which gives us 66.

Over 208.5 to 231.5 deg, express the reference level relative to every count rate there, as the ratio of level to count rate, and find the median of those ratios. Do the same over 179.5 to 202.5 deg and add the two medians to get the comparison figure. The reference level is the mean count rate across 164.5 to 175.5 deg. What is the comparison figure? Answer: 2.25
